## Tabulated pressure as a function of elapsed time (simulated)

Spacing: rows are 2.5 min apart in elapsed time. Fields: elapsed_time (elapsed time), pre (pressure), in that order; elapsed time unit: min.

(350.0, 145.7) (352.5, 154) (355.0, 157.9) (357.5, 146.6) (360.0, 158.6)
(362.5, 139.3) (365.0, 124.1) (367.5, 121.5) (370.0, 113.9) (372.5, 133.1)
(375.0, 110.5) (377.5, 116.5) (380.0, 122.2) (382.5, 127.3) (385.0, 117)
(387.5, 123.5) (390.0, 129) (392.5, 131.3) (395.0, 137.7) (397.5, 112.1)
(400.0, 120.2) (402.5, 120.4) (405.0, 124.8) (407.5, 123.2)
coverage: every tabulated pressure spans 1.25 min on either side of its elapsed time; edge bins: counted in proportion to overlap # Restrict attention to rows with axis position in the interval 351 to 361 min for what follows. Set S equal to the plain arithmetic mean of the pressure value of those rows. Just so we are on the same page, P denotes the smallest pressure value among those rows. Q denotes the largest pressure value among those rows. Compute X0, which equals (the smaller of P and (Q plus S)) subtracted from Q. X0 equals 12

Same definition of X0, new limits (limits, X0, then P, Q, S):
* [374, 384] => 17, 110.5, 127.3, 119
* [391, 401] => 26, 112.1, 137.7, 125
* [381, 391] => 12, 117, 129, 124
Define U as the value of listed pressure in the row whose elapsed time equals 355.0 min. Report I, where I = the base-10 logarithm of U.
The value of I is 2.20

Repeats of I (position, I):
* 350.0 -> 2.16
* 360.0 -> 2.20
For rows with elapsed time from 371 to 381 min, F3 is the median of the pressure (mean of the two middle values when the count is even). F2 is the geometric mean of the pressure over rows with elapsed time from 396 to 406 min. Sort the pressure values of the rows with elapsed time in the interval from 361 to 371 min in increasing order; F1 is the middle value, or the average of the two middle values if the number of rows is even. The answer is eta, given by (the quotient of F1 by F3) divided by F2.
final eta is 0.0086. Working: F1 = 123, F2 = 119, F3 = 119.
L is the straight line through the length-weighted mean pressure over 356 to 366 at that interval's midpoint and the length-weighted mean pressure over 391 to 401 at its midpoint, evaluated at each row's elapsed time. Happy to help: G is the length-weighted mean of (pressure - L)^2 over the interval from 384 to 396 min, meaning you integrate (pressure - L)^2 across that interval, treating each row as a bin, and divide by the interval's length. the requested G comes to 74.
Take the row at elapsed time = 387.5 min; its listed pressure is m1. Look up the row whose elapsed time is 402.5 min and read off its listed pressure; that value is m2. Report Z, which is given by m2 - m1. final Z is -3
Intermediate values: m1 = 123.5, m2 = 120.4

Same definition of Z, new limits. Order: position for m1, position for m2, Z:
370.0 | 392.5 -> 17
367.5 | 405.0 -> 3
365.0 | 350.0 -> 22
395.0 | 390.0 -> -9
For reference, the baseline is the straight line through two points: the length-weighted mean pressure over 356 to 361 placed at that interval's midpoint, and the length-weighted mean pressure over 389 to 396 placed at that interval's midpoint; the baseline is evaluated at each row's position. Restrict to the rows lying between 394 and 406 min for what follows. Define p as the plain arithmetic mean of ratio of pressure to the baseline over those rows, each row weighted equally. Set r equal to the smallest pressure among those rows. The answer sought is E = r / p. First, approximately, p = 0.96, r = 112.1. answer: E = 117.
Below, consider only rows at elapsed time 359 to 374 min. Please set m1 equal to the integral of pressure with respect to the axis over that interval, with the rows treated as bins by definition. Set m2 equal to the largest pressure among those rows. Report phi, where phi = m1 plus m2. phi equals 2123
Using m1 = 1964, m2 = 158.6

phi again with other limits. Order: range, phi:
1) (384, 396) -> 1670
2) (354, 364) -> 1656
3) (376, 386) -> 1333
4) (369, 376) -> 971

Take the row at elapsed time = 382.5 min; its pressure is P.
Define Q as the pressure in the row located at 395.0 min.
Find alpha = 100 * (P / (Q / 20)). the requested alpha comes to 1849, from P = 127.3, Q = 137.7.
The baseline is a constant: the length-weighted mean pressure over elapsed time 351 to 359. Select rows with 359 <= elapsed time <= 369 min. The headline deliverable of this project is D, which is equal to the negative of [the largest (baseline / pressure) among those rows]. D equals -1.26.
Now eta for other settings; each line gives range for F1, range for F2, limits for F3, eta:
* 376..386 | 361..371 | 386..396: 0.0074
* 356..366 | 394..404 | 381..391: 0.0093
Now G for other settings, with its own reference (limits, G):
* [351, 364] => 88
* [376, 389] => 152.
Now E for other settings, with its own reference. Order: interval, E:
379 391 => 129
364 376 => 134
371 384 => 128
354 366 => 130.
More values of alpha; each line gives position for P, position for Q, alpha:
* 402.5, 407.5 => 1955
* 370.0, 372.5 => 1711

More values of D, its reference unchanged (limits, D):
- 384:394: -1.31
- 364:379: -1.38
